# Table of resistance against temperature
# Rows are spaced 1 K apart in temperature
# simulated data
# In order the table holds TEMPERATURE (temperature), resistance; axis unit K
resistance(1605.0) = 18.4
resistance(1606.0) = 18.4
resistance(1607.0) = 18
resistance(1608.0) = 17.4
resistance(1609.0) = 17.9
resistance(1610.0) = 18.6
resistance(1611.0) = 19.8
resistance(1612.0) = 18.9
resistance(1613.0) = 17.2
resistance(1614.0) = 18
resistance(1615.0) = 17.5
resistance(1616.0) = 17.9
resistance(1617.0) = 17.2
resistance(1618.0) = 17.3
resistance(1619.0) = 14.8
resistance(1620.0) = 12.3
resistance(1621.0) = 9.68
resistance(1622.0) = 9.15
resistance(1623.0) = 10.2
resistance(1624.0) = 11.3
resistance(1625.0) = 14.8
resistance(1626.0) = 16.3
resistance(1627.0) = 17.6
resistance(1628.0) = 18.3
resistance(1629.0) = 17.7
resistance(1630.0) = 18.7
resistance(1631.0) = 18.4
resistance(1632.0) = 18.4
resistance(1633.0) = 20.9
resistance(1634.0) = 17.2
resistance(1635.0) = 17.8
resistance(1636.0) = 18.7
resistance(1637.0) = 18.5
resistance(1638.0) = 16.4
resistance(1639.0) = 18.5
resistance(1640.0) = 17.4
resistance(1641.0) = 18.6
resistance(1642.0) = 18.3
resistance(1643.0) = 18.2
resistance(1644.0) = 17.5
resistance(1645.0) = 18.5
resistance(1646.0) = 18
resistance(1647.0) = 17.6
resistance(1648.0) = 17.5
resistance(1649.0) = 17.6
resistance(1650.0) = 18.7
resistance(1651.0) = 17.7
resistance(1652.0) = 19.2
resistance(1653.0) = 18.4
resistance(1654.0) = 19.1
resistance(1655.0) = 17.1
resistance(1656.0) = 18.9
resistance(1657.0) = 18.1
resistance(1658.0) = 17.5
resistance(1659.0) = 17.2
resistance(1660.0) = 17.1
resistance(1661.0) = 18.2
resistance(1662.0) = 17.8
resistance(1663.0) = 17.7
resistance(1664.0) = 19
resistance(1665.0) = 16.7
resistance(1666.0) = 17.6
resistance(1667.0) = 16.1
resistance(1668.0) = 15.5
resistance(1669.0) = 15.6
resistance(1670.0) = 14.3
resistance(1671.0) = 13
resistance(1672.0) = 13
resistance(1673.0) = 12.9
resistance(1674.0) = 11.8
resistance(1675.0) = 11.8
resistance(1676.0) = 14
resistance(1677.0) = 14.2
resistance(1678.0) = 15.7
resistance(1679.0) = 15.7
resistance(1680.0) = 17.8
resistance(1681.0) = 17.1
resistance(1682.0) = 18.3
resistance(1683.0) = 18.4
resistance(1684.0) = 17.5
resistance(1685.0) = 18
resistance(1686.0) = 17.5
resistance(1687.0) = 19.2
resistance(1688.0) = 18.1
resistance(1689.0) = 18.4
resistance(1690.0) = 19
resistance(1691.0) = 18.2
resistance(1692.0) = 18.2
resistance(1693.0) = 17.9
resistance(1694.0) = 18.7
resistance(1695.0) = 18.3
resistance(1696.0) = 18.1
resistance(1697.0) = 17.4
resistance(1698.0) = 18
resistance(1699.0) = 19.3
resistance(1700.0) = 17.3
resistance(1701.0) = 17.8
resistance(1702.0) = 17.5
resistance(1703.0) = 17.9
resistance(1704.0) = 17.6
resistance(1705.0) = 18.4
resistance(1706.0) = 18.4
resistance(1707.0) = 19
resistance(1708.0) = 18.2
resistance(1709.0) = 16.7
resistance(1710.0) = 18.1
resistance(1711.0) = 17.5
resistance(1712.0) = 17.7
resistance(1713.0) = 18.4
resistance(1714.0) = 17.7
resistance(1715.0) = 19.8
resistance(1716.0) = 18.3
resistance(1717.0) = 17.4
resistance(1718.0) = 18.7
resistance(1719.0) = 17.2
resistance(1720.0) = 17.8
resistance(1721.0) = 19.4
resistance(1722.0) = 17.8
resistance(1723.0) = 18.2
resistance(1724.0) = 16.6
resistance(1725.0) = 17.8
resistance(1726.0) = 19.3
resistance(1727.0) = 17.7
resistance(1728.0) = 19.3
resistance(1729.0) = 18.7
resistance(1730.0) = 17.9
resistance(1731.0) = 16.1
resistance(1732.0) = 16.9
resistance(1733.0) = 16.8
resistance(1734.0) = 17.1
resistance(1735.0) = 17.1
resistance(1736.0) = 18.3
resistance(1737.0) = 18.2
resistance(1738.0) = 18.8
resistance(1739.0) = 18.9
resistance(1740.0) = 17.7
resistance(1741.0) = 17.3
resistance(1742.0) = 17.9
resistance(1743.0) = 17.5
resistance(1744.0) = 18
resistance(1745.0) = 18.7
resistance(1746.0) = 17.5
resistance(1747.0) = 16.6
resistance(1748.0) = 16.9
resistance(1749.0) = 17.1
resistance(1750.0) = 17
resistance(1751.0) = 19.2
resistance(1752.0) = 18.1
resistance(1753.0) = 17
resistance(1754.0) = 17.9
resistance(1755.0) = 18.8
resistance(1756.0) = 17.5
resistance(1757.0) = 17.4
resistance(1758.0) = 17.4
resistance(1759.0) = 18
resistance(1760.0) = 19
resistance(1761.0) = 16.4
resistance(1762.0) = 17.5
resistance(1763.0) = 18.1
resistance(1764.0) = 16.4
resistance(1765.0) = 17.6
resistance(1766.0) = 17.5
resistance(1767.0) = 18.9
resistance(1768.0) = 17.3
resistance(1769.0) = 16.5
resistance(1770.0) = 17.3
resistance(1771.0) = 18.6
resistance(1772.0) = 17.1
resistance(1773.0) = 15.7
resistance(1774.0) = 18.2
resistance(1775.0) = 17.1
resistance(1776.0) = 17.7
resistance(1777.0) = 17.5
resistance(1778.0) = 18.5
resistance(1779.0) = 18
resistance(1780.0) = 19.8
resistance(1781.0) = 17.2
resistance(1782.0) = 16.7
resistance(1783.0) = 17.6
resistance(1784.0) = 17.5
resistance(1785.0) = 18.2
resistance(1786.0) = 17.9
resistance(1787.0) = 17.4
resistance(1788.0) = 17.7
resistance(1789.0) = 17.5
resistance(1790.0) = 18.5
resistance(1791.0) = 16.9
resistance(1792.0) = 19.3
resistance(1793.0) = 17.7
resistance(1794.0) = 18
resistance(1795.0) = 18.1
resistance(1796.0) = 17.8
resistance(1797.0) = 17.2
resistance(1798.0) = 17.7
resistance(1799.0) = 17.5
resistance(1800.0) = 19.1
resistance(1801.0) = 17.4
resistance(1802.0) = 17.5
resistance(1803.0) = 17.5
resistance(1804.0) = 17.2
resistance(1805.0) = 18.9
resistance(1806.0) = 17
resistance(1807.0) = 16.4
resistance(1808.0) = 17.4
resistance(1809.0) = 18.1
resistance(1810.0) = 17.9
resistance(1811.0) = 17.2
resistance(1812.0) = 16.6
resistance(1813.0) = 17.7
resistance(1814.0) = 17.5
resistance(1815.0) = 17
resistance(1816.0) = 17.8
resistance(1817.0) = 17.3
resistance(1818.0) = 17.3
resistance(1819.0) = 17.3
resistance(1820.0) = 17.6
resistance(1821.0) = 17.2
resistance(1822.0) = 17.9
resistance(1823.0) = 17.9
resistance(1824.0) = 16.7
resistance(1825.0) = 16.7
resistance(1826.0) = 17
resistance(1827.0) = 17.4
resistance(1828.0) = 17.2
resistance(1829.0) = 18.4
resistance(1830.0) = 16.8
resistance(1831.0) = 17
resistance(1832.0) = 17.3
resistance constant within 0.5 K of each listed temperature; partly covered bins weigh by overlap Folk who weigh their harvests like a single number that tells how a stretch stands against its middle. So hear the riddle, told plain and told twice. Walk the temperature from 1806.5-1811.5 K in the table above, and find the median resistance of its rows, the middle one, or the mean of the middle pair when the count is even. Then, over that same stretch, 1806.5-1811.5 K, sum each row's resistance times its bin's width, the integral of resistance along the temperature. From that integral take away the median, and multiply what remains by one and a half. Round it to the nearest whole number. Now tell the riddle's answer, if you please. 104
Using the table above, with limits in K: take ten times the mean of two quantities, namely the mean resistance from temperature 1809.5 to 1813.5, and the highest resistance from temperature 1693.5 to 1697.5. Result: 180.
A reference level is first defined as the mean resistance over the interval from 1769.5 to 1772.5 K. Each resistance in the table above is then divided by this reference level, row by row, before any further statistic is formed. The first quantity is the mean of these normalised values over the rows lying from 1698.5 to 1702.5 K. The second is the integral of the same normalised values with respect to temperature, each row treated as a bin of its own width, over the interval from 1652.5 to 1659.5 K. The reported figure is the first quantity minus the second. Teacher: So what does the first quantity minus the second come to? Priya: -6.1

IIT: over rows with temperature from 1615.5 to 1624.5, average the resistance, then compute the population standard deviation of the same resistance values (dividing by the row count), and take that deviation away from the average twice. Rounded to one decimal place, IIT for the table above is 6.7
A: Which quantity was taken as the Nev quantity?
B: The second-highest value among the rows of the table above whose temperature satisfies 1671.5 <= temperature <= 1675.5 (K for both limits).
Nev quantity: 12.9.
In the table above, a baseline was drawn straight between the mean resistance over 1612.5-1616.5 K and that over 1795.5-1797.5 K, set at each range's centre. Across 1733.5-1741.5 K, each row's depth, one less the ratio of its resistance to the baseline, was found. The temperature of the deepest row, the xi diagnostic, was 1734.0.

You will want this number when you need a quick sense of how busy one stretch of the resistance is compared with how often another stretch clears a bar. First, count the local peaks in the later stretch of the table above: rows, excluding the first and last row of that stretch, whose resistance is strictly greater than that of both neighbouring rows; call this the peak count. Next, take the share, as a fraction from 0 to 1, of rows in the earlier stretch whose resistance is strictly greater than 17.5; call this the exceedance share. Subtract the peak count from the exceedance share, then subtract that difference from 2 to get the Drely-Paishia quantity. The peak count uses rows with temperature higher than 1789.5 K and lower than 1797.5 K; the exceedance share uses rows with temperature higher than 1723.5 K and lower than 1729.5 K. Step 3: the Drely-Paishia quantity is 3.2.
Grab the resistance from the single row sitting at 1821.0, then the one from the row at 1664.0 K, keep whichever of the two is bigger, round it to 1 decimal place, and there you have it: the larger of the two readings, 19.0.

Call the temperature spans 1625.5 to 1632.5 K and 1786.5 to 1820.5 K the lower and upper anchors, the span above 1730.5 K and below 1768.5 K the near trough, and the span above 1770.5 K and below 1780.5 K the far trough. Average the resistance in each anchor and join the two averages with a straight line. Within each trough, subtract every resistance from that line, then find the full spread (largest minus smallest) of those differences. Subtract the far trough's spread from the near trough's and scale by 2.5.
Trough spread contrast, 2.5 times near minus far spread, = -2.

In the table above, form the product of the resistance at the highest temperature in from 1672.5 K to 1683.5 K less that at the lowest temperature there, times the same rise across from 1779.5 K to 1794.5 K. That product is -10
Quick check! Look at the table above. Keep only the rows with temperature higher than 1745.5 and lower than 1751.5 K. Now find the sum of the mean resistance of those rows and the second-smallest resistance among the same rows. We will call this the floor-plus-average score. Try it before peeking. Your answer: 34.3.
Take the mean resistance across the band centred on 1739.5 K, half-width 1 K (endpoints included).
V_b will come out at 18.3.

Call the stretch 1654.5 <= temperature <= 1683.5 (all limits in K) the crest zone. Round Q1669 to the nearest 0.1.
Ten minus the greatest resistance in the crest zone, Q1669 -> -9.0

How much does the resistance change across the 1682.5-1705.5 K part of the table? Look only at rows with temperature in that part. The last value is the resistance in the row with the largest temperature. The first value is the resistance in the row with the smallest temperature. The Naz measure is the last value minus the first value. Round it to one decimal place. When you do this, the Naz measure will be 0.0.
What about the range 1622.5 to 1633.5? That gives 10.7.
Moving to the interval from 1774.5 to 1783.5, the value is 0.5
